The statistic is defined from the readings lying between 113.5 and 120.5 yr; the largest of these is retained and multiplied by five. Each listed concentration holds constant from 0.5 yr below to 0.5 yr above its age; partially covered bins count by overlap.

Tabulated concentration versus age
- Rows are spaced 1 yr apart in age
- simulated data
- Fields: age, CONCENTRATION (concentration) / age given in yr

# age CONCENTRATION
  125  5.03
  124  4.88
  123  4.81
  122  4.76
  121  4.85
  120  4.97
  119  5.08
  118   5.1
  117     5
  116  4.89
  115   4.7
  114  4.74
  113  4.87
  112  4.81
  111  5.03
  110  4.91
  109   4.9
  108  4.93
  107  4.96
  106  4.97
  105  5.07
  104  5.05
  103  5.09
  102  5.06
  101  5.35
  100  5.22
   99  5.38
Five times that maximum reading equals 25.5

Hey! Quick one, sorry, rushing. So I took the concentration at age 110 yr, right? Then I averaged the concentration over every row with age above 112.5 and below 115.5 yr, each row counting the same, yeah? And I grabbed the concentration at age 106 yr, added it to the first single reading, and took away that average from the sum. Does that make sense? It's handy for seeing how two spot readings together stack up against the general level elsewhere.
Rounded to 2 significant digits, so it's 5.1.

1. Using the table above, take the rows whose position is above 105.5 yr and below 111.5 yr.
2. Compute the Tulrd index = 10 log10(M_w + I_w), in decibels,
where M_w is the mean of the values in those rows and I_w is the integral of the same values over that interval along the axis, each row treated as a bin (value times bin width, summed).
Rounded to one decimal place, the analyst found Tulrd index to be 15.4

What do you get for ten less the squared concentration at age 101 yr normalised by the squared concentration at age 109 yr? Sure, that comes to 8.81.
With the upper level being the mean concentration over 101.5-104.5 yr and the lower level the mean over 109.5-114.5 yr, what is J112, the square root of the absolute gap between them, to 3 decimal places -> 0.441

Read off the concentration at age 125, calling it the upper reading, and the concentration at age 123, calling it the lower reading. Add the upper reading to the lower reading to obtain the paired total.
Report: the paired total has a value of 9.8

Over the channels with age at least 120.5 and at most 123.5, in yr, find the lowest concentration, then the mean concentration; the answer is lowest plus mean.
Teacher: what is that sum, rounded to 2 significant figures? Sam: 9.6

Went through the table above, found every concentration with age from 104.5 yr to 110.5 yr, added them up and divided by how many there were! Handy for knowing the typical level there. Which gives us 4.96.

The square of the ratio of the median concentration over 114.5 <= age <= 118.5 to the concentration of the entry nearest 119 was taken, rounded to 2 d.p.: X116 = 0.95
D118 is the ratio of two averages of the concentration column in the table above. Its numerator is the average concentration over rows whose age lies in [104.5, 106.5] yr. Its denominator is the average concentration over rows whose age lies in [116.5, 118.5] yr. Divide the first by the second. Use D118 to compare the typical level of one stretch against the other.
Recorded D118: 0.99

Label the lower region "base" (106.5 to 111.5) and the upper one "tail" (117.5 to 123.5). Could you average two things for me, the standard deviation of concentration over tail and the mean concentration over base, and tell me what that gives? 2.54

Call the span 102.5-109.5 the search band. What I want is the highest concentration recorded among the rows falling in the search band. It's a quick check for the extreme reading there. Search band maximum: 5.09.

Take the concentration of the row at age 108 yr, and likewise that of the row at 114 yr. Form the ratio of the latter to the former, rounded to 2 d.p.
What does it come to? 0.96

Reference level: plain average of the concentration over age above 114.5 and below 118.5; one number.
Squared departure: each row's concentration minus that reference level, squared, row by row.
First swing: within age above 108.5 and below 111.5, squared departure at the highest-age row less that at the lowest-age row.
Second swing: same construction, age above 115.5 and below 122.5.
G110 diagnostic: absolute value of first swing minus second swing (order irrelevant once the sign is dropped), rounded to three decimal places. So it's 0.014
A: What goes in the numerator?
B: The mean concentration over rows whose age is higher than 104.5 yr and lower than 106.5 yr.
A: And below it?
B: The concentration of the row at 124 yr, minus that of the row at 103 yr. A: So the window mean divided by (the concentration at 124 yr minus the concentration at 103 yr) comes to -24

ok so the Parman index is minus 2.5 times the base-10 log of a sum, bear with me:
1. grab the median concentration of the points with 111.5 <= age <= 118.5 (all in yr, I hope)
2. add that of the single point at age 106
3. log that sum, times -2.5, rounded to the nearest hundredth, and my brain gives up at -2.48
